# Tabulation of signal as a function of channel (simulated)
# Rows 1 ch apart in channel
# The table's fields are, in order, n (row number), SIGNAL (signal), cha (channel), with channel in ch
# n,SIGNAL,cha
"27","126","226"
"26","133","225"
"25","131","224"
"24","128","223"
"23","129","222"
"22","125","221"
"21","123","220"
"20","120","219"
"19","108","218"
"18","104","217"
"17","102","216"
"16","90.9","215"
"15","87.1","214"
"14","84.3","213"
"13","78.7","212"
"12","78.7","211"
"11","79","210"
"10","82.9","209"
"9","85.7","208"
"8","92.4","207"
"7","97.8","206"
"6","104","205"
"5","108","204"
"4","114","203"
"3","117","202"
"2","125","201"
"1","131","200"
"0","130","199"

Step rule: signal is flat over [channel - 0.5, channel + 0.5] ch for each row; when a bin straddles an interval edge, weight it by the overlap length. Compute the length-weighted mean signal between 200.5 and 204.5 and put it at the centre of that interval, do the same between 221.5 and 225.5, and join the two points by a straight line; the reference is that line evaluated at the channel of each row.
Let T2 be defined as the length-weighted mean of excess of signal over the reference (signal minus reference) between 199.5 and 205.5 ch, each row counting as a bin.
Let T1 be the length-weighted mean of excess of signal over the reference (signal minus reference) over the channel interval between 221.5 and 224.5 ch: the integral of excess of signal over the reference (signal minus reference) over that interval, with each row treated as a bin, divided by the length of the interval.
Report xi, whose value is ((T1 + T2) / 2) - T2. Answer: -1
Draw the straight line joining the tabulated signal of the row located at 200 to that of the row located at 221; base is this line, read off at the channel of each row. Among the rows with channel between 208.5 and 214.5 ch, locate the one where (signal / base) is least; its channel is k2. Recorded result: 211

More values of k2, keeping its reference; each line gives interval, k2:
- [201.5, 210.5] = 210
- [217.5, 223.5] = 218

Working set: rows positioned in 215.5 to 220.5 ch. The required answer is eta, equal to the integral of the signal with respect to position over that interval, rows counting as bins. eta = 557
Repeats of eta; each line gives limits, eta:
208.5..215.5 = 582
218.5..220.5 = 243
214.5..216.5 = 193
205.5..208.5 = 276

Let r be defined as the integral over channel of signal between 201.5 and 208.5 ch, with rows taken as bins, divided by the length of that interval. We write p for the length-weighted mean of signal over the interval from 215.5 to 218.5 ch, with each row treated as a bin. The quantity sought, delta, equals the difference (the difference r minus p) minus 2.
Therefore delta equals -4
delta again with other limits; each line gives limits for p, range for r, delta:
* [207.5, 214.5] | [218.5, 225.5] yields 43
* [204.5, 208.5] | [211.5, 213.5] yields -15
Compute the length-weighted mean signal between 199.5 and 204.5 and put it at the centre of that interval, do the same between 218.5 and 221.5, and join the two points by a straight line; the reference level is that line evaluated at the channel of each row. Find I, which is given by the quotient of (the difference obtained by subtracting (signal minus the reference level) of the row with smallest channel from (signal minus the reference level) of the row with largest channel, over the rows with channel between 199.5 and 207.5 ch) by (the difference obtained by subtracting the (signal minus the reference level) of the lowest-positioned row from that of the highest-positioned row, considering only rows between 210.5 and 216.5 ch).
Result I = -2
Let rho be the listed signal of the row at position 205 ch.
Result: 104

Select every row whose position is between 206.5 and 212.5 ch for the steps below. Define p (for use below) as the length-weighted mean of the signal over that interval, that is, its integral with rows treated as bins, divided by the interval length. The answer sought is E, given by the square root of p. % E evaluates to 9.1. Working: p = 83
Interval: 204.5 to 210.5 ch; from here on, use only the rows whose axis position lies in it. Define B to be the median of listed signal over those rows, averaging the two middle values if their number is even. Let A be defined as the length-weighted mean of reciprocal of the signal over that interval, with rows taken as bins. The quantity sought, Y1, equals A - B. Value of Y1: -89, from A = 0.0112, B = 89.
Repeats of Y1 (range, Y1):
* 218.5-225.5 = -128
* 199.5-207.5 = -111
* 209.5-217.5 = -86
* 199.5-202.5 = -125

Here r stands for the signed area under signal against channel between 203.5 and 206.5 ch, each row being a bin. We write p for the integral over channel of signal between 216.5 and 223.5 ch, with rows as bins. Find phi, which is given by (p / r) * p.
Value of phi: 2261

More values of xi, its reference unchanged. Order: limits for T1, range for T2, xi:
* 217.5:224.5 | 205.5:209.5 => 12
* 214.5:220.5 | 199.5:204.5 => -11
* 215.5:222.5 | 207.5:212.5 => 14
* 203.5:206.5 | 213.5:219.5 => 5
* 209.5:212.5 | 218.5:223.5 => -20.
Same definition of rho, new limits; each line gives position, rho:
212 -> 78.7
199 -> 130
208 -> 85.7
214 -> 87.1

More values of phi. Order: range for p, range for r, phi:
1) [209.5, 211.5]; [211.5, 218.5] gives 38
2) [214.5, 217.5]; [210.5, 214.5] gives 268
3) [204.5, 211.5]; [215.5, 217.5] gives 1869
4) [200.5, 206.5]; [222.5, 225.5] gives 1131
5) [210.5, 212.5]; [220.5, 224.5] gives 48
